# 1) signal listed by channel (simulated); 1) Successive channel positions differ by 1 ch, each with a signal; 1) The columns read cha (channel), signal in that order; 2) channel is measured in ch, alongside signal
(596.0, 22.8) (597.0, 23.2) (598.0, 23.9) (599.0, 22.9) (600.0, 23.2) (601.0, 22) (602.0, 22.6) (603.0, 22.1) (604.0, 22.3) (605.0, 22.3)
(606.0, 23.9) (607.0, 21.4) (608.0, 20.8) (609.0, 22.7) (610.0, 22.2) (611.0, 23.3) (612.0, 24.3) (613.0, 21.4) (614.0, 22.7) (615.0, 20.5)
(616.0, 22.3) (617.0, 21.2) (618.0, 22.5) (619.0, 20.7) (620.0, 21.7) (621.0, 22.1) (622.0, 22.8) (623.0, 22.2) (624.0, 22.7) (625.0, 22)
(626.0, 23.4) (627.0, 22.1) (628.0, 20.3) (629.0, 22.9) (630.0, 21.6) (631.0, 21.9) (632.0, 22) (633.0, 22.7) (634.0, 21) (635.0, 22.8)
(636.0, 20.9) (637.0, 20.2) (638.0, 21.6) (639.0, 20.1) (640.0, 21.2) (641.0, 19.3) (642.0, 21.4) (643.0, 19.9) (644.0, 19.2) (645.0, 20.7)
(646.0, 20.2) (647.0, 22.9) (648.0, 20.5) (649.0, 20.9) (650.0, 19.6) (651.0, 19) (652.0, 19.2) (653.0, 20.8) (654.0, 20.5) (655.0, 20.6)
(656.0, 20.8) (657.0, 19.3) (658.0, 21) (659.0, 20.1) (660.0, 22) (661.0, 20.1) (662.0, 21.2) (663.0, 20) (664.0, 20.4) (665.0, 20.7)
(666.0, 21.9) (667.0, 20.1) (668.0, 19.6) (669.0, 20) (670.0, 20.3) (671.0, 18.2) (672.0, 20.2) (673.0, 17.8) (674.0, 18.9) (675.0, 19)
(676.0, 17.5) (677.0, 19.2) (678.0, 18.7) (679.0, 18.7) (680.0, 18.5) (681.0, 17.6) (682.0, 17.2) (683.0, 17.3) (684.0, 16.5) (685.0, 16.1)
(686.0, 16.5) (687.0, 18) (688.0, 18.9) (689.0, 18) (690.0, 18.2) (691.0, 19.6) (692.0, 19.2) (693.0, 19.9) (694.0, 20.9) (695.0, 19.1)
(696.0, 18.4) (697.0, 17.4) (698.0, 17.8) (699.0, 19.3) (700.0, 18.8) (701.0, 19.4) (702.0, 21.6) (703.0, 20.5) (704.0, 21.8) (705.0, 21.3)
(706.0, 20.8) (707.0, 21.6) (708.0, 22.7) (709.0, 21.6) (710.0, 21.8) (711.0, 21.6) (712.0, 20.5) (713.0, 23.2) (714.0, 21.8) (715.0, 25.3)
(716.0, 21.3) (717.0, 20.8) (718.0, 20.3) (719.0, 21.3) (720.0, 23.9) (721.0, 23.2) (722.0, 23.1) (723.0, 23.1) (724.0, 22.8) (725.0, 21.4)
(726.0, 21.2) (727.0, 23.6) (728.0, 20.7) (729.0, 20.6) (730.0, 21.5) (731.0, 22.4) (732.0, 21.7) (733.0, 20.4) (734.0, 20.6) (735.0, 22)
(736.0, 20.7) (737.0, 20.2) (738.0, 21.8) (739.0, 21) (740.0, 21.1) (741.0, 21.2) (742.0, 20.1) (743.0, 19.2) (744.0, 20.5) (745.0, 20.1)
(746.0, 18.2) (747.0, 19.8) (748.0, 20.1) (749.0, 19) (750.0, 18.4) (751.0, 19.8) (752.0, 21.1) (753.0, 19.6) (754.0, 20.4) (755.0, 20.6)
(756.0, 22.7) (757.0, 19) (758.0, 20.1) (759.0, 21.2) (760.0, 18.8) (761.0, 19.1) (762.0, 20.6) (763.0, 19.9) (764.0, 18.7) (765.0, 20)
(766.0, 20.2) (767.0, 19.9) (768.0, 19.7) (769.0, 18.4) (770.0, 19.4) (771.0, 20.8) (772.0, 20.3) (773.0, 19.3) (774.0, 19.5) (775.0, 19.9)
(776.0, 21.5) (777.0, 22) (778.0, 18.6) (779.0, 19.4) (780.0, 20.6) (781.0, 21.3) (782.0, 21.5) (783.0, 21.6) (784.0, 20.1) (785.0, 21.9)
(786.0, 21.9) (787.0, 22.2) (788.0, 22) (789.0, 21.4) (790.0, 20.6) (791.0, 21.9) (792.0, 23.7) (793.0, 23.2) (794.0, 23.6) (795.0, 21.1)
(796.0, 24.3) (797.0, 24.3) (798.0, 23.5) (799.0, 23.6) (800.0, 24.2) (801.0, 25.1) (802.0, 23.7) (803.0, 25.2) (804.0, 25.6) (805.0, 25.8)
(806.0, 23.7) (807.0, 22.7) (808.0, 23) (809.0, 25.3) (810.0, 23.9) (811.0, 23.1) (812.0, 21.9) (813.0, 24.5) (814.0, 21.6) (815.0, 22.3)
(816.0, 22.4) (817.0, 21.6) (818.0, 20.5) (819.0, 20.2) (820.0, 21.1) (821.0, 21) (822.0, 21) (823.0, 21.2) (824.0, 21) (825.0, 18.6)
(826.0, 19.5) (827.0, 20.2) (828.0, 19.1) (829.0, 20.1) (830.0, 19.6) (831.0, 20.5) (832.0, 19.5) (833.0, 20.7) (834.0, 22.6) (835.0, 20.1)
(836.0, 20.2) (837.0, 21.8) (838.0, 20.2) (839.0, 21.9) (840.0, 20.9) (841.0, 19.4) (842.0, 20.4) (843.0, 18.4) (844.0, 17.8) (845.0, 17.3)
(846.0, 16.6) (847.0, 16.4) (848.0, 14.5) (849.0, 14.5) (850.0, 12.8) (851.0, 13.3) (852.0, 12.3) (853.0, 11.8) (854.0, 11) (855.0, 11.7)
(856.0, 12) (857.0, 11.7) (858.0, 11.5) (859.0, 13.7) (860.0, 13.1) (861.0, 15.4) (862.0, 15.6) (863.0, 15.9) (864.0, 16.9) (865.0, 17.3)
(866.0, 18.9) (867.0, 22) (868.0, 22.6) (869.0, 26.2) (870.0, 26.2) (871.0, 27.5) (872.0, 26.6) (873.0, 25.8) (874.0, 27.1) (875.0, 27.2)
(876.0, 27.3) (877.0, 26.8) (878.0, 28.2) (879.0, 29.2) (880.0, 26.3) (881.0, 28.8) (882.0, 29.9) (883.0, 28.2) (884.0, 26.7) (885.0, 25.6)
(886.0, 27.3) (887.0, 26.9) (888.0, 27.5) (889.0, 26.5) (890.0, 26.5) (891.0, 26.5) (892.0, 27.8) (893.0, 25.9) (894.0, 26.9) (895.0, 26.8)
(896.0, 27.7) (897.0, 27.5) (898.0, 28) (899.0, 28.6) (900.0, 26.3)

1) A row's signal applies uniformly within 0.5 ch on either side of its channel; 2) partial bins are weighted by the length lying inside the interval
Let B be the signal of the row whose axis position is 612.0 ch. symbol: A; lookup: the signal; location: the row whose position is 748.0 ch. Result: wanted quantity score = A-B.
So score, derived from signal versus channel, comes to -4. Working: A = 20.1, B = 24.3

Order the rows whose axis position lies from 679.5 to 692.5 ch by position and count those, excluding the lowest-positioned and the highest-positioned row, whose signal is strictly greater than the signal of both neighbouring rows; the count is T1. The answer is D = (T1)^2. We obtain 9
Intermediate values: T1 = 3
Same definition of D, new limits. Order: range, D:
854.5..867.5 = 4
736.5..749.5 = 16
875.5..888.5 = 9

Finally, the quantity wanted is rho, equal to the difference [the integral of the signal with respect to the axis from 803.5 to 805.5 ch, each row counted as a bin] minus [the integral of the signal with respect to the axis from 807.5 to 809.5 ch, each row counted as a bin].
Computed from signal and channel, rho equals 3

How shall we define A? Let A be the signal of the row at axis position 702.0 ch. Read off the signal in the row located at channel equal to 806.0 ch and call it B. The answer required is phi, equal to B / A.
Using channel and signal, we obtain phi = 1.10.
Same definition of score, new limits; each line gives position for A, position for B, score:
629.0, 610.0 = 1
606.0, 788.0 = 2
